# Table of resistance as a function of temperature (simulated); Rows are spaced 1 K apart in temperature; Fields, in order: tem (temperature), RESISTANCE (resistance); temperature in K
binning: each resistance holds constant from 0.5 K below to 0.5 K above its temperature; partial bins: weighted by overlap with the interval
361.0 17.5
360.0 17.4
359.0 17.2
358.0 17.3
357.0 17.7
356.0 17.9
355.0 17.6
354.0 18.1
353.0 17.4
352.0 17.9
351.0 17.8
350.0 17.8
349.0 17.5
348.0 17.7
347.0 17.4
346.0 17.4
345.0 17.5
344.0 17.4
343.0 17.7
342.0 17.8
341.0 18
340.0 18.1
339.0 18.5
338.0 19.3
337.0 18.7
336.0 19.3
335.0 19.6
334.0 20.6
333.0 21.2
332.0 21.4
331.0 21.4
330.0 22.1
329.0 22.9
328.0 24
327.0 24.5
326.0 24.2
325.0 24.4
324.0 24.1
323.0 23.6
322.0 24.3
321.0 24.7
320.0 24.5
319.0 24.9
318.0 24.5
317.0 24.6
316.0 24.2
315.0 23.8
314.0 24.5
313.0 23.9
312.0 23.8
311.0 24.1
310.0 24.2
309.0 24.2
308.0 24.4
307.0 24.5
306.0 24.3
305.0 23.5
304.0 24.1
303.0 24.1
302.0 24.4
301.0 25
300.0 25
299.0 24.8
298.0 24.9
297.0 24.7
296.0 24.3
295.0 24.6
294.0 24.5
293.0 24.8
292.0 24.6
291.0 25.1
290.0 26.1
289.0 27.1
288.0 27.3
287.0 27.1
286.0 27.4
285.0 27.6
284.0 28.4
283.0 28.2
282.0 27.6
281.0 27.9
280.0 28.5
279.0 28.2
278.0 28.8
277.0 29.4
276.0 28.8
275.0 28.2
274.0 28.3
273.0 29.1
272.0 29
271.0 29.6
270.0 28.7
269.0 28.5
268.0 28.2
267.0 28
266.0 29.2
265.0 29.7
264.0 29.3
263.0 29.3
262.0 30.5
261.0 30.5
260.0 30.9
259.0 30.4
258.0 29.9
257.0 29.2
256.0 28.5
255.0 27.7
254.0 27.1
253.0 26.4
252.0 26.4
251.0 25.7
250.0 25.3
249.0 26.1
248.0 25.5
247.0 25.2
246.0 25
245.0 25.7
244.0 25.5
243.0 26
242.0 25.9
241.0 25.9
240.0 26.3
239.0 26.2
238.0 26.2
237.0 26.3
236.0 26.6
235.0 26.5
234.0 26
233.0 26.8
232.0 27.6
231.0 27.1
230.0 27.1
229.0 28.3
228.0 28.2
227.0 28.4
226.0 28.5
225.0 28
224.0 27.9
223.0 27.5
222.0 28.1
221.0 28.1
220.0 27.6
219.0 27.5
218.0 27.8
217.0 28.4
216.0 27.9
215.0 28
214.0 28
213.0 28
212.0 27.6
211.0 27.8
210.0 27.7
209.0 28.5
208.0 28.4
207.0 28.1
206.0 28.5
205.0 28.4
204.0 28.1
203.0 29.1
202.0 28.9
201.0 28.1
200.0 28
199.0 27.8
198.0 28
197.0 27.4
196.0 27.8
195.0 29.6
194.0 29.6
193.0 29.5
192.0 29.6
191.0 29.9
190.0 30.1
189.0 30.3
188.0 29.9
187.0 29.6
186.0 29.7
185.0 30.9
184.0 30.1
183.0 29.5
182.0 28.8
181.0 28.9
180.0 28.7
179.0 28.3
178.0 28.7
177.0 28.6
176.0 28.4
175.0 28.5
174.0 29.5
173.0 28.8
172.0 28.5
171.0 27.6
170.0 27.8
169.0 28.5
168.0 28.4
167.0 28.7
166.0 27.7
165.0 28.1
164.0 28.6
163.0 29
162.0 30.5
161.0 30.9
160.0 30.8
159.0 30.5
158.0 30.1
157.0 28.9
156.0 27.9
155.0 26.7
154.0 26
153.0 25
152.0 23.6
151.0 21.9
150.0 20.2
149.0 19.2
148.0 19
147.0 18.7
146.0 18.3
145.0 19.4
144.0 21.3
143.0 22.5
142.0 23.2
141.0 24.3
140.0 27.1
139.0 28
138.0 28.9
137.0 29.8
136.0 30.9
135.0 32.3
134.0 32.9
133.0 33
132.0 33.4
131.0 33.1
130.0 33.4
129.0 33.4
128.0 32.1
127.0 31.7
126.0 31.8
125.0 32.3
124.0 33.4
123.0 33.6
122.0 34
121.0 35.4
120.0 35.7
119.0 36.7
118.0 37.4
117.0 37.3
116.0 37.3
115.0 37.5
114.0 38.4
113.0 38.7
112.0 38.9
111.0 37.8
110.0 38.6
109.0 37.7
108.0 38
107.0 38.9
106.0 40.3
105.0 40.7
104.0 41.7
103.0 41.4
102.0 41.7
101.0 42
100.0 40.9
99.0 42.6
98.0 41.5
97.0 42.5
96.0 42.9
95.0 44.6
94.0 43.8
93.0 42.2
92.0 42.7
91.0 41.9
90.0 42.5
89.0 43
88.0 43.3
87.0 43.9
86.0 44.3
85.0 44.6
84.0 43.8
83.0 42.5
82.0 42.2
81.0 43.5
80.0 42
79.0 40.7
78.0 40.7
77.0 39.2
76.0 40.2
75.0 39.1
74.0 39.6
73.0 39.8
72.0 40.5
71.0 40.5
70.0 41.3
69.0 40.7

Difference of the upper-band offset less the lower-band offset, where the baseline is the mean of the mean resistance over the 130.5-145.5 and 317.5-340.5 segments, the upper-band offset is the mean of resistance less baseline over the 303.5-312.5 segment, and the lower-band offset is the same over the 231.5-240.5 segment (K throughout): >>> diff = -2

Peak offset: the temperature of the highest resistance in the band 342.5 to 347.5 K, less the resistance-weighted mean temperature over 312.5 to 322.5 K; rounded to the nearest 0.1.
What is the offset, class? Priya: 25.5 K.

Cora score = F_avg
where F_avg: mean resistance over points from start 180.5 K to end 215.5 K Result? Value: 28.8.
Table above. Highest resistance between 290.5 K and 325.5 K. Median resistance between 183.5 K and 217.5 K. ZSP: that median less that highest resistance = 3.3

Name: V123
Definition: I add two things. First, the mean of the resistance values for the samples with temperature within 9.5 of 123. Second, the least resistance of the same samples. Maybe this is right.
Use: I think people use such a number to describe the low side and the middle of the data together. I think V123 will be 66.3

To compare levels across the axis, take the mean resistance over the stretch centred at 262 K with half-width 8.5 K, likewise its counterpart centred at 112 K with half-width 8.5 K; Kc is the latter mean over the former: 1.31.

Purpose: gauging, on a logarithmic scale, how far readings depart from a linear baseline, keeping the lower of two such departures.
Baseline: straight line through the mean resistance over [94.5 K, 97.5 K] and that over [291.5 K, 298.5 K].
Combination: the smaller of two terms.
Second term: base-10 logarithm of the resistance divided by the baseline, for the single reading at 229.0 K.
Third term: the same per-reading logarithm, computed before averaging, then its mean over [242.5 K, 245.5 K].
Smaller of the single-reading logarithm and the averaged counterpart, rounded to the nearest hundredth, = -0.06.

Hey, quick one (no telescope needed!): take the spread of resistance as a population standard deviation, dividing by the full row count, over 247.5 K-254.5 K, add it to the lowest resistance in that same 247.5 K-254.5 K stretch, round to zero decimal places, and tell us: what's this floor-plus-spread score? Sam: 26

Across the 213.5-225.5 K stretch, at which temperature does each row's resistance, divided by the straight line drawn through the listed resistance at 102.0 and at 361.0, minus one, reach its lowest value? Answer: 219.0 K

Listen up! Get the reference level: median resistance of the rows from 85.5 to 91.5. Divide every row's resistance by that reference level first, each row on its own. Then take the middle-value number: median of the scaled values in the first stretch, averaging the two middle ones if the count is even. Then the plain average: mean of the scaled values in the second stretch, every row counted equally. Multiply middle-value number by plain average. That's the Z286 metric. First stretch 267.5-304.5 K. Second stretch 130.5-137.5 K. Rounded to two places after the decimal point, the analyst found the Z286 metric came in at 0.47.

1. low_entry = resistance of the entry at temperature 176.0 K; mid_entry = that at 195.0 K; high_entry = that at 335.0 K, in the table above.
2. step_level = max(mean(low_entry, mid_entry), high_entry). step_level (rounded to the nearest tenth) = 29.0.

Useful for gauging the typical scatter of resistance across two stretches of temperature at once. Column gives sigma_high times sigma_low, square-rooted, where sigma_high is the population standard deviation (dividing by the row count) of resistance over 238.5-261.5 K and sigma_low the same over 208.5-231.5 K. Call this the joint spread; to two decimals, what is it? 0.85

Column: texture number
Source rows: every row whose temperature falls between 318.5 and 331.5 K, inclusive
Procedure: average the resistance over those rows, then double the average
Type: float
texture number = 48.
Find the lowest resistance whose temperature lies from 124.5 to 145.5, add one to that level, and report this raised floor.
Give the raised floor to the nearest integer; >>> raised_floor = 20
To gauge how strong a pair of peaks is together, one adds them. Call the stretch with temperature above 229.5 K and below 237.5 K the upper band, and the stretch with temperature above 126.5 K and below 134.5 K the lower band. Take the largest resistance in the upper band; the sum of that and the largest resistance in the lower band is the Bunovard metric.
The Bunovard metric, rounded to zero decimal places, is 61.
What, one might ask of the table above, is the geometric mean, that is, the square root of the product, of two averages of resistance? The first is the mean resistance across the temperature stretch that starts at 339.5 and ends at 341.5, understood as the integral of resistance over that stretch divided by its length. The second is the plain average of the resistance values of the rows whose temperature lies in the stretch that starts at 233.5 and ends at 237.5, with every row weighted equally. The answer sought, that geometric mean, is 22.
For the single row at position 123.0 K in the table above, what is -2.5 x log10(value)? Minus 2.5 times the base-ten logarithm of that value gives -3.82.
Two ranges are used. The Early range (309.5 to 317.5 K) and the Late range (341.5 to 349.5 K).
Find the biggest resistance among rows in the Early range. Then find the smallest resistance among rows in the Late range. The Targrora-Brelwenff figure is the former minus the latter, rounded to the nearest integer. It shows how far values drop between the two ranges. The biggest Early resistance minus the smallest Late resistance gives 7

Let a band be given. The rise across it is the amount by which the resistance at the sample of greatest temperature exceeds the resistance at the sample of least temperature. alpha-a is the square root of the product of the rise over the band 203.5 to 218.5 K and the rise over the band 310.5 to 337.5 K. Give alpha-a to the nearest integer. 1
